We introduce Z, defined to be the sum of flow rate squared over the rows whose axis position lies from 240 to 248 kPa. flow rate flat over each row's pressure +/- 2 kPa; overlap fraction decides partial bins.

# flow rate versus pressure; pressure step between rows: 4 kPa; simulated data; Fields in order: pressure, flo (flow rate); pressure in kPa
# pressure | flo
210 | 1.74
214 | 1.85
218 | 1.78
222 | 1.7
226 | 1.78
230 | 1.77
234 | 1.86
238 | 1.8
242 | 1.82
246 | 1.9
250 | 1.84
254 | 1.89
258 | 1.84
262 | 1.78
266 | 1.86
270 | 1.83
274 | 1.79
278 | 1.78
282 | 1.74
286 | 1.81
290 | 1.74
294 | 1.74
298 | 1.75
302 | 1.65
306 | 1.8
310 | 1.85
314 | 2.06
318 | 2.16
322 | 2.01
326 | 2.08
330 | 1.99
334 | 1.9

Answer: 6.92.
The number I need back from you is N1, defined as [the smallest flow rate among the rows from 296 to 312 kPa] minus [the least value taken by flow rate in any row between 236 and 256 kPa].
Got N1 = -0.15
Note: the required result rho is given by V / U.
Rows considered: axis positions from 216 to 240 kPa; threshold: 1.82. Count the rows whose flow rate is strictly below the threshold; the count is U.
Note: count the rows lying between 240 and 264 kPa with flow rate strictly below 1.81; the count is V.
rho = 0.2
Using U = 5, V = 1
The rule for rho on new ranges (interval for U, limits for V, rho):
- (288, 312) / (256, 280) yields 0.6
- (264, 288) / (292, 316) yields 1.0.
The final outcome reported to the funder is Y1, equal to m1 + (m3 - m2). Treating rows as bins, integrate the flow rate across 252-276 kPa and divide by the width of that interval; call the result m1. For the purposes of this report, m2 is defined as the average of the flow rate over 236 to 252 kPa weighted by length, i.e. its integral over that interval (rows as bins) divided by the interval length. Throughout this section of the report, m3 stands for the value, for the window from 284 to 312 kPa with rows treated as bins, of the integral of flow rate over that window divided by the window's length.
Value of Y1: 1.75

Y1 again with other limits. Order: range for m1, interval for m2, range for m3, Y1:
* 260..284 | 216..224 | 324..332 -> 2.09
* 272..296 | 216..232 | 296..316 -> 1.83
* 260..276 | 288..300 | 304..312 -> 1.90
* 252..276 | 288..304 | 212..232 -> 1.89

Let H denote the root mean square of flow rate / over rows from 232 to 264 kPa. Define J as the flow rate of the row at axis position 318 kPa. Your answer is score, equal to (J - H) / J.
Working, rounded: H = 1.84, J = 2.16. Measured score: 0.15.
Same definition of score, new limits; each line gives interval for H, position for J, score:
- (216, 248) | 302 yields -0.09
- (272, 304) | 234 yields 0.06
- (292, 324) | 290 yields -0.08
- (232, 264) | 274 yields -0.03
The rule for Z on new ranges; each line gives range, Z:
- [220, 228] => 6.06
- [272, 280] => 6.37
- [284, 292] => 6.30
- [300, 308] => 5.96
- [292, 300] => 6.09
